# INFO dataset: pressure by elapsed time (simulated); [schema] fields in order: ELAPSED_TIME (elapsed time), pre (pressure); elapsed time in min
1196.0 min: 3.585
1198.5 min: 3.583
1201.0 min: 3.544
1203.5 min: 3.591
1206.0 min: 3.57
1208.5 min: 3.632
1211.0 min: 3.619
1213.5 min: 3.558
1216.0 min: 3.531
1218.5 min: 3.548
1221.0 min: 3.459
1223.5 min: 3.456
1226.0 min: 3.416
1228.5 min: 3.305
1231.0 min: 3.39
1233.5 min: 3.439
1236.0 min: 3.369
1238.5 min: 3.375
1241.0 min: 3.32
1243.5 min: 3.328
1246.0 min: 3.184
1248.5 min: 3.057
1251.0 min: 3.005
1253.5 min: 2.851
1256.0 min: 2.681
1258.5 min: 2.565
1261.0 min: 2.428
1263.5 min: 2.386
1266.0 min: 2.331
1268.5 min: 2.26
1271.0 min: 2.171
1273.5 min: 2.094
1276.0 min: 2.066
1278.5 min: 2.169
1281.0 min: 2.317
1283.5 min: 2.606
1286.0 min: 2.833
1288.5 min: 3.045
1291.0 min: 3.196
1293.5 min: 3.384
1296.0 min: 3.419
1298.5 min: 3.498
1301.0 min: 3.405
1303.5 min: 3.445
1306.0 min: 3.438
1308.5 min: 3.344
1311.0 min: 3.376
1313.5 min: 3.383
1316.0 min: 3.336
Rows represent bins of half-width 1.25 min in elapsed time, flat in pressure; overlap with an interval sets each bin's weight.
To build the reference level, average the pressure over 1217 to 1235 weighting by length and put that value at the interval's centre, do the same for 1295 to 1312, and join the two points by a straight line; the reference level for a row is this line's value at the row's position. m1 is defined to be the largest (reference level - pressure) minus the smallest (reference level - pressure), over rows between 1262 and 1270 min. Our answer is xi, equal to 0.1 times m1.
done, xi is 0.013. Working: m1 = 0.13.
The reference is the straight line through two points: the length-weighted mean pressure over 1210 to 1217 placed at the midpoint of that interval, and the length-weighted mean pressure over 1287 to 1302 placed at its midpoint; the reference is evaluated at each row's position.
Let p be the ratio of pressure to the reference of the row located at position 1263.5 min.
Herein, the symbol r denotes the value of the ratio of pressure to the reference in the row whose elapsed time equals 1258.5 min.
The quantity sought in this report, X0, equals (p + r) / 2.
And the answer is 0.72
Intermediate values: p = 0.699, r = 0.7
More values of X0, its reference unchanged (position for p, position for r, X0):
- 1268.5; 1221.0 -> 0.82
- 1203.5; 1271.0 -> 0.82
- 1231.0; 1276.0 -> 0.79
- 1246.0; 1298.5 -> 0.99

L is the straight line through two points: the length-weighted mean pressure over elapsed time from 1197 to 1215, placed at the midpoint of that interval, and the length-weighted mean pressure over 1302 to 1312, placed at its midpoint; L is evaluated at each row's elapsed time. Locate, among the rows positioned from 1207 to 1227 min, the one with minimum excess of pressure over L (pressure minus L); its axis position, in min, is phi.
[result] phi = 1226.0 min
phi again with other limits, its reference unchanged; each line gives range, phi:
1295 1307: 1301.0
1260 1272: 1271.0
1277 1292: 1278.5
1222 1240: 1228.5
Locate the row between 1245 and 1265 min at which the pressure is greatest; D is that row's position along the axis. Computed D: 1246.0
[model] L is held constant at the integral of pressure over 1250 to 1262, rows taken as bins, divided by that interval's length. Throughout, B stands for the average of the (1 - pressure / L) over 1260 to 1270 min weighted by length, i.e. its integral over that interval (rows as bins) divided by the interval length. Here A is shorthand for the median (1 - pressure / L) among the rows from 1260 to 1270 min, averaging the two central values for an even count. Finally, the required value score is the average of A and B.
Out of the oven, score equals 0.13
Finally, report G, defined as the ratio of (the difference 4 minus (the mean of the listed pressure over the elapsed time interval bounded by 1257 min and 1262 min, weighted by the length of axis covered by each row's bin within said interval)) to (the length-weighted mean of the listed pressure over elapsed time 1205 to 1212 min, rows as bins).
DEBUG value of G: 0.41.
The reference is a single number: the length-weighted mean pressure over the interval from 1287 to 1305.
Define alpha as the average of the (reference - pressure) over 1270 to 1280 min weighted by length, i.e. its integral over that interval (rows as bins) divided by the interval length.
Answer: 1.2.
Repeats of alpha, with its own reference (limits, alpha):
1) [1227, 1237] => 0.0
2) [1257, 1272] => 1.0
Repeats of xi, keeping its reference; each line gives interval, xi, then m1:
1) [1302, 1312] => 0.010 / 0.10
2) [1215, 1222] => 0.009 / 0.09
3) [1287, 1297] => 0.038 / 0.38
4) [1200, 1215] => 0.009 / 0.09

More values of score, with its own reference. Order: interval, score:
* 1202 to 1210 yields -0.33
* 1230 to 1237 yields -0.25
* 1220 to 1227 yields -0.28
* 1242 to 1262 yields -0.08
